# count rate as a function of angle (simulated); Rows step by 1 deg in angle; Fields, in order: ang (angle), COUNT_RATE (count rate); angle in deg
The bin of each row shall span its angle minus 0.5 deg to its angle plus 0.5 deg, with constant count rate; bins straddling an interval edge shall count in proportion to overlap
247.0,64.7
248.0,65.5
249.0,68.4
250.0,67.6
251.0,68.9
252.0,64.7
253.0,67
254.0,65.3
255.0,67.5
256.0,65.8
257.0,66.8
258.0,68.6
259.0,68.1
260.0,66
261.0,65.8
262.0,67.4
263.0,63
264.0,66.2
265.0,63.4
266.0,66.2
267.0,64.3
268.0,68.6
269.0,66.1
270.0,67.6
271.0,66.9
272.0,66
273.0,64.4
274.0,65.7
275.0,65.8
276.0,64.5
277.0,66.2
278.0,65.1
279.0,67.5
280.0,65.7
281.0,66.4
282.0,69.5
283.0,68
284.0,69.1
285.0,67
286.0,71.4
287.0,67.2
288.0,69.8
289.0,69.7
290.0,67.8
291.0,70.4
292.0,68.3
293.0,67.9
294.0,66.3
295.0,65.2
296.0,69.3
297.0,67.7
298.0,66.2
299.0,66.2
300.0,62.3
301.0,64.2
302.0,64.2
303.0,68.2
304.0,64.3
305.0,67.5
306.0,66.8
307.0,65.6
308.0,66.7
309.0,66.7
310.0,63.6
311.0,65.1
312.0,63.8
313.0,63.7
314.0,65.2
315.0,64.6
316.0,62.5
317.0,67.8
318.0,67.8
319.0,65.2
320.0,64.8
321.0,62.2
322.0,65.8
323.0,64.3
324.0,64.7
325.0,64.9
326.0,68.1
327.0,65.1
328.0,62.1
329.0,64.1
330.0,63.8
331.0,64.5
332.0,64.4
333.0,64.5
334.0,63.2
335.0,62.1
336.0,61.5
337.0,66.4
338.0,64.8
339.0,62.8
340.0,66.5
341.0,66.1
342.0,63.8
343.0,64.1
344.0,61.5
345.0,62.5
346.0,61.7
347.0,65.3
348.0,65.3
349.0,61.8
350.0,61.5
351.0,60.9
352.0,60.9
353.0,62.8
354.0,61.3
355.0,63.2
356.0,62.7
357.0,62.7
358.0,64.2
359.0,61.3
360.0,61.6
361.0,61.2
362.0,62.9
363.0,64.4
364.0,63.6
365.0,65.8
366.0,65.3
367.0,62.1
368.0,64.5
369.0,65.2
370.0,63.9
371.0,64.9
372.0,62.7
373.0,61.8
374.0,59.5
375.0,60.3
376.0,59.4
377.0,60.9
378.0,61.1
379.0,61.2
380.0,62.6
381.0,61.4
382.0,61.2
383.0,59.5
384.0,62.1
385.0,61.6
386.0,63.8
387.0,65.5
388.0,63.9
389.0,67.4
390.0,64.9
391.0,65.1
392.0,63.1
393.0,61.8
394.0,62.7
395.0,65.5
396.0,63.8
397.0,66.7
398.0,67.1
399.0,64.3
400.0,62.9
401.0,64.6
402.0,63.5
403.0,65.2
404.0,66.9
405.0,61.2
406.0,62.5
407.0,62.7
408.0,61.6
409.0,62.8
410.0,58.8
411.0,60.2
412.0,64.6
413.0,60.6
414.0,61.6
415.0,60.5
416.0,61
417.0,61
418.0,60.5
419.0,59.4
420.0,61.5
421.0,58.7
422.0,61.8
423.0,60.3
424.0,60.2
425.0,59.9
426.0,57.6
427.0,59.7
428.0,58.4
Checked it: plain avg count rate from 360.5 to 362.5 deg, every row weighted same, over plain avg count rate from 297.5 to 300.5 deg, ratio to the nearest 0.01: 0.96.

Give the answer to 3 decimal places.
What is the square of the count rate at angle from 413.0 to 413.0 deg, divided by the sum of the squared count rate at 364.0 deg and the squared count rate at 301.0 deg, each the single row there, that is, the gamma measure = 0.450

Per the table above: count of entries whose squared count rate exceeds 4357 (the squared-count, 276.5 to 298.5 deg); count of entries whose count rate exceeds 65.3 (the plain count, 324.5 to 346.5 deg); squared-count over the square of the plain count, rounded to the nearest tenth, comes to 1.2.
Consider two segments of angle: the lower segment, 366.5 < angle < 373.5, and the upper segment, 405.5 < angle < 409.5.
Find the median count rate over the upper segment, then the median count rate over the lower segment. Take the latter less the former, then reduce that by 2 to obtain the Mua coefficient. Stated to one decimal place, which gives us -0.7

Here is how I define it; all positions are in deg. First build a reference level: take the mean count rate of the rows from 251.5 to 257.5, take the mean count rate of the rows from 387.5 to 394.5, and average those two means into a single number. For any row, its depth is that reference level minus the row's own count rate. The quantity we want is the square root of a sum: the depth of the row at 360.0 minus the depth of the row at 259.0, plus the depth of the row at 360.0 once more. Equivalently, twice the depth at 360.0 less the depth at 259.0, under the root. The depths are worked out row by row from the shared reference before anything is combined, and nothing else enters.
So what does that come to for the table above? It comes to 3.2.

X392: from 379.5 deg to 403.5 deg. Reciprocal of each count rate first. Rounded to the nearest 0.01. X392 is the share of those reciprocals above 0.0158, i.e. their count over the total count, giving 0.42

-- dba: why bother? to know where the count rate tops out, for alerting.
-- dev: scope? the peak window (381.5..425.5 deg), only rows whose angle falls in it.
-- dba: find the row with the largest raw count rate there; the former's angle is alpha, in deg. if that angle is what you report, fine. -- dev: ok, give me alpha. 389.0 deg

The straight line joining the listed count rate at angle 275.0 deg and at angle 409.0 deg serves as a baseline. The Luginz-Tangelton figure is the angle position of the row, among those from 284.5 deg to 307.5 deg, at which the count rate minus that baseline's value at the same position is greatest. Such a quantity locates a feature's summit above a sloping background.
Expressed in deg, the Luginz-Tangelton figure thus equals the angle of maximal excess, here 286.0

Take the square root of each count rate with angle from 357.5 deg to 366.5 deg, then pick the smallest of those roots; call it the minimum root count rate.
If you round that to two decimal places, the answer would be 7.82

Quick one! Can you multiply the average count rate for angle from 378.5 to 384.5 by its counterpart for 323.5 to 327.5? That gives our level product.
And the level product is 4030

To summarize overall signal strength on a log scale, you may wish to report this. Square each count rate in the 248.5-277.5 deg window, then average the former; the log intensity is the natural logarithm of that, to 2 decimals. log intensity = 8.39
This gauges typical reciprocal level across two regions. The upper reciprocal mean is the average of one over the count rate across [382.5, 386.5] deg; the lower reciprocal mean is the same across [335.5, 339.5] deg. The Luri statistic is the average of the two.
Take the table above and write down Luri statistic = 0.0159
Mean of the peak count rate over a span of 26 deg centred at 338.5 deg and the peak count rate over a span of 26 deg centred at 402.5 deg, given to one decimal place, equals 67.6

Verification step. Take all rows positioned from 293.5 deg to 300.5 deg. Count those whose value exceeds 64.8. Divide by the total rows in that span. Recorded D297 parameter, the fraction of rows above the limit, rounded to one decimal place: 0.9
